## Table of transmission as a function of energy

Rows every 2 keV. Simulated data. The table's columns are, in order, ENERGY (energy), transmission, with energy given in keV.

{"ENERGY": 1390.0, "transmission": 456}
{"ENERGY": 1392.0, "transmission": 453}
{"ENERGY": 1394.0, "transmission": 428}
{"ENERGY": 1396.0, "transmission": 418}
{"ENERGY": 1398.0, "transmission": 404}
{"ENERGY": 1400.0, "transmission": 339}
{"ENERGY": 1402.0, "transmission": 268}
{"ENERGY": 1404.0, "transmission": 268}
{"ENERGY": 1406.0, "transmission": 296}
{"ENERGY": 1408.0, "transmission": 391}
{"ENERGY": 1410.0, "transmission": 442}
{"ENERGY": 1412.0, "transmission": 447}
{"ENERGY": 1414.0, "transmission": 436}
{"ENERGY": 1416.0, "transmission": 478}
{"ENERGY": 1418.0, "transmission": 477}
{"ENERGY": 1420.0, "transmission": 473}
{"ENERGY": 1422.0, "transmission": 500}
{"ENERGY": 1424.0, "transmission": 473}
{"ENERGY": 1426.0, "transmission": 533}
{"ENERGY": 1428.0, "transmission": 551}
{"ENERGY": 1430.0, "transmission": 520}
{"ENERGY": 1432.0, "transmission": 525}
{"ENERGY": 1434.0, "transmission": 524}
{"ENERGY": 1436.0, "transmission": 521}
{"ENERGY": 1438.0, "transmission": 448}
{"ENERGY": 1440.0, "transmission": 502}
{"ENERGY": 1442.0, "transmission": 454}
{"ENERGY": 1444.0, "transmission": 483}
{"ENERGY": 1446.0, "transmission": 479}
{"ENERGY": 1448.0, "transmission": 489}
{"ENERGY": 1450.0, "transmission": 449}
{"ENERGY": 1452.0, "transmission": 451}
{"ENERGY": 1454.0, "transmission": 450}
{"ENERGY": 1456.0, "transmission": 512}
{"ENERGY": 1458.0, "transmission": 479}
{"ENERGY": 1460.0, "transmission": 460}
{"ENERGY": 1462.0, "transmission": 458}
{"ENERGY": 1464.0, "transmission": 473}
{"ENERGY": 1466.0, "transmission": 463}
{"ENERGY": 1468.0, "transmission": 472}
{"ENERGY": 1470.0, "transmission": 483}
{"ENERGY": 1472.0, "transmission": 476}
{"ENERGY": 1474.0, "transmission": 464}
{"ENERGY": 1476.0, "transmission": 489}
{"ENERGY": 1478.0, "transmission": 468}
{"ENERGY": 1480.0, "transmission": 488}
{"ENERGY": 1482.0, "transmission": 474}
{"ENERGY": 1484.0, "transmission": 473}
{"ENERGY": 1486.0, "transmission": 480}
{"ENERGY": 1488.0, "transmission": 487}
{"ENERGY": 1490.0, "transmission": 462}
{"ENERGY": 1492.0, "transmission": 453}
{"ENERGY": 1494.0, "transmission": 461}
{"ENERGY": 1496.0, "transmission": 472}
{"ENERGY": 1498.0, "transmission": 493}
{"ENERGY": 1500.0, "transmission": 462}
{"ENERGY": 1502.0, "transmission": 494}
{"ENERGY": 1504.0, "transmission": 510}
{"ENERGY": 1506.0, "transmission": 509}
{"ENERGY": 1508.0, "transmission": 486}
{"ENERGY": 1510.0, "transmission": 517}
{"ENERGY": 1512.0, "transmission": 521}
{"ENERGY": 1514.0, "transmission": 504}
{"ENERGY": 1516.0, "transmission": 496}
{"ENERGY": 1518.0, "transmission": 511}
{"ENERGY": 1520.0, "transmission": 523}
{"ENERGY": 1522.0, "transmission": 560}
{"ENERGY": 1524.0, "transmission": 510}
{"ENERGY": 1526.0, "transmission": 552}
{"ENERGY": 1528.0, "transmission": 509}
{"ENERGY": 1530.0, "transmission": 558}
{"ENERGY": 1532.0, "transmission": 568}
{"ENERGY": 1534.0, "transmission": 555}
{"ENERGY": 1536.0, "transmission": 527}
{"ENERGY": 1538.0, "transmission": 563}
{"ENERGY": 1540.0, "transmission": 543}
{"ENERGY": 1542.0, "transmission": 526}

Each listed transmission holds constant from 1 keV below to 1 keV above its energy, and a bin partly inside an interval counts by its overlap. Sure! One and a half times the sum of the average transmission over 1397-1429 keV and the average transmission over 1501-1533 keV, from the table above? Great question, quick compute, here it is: 1416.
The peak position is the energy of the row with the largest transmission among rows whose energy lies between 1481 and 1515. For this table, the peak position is 1512.0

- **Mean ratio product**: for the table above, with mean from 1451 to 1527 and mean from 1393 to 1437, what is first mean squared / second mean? 537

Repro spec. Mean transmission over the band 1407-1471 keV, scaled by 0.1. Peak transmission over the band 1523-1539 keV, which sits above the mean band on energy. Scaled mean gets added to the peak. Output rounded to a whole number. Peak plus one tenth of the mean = 616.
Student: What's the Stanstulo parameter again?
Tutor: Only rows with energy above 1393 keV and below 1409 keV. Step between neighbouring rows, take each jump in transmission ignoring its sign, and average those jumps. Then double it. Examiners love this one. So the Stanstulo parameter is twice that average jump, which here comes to 81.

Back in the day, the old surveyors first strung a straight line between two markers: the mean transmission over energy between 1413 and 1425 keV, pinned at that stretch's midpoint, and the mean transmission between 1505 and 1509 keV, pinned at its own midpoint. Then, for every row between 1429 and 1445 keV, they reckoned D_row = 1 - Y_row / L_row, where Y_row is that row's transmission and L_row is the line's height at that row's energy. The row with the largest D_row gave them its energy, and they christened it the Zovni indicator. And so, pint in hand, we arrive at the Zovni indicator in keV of 1438.0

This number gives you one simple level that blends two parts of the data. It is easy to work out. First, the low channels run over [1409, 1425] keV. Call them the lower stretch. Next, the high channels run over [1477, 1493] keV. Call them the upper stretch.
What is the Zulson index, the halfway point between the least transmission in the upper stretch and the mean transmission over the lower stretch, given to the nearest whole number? 459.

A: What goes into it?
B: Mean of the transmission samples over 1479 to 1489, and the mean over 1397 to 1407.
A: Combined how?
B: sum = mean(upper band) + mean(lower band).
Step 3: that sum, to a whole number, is 795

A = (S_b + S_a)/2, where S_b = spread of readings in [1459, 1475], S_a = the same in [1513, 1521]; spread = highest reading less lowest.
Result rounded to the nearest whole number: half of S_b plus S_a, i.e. 26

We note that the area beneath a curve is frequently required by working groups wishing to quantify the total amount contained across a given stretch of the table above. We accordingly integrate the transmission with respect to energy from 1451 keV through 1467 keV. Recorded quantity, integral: 7492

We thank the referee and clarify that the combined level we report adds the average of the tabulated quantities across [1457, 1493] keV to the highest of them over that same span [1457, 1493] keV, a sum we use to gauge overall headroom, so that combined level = 961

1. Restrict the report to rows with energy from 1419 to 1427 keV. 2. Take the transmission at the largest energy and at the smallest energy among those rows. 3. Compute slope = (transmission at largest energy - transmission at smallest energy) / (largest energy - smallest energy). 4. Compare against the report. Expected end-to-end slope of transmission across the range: 10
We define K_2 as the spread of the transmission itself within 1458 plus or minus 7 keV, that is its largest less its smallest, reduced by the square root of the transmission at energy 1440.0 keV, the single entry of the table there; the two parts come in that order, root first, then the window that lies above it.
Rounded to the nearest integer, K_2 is 40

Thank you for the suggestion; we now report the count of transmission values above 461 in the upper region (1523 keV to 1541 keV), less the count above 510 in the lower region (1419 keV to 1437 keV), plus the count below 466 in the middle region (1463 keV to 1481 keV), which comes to 5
